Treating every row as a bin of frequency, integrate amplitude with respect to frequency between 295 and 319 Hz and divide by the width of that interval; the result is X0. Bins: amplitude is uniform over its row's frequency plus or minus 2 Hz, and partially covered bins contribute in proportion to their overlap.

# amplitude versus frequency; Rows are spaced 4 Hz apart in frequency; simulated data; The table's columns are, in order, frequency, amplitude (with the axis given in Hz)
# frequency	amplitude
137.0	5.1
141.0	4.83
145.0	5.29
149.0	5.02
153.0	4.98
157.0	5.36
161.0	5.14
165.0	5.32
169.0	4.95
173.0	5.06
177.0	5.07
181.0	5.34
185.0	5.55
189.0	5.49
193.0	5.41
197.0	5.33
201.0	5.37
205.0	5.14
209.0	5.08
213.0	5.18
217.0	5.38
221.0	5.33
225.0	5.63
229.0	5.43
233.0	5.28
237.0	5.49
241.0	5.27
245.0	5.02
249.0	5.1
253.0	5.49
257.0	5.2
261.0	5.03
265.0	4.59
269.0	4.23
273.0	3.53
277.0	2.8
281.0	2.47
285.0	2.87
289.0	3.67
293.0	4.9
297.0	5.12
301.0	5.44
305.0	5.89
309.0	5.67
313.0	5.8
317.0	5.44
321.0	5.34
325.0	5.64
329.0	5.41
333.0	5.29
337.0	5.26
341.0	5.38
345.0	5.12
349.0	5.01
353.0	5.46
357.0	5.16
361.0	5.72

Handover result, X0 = 5.56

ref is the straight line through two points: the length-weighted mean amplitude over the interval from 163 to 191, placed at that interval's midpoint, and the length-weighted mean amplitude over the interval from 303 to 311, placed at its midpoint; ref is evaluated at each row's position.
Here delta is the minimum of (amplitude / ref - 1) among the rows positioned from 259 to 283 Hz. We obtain -0.56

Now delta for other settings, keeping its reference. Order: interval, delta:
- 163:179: -0.05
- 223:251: -0.09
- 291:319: -0.14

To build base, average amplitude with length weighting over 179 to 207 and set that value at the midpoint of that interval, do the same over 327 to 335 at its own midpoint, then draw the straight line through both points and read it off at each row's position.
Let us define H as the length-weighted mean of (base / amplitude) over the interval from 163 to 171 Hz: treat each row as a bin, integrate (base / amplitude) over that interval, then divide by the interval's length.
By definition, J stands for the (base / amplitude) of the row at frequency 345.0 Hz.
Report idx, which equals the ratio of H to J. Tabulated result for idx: 1.00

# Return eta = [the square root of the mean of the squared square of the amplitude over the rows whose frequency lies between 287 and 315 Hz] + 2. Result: 30.5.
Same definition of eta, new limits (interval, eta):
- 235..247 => 29.8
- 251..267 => 28.1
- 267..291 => 13.7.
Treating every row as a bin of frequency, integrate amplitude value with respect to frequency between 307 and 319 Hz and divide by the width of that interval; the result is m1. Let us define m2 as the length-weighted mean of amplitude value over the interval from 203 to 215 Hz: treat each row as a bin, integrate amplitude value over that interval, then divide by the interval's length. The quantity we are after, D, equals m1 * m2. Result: 28.9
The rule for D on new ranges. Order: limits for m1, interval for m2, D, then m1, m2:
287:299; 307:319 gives 25.7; 4.6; 5.64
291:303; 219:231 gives 28.2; 5.2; 5.46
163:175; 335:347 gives 26.8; 5.1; 5.25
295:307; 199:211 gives 28.5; 5.5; 5.20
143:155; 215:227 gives 27.8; 5.1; 5.45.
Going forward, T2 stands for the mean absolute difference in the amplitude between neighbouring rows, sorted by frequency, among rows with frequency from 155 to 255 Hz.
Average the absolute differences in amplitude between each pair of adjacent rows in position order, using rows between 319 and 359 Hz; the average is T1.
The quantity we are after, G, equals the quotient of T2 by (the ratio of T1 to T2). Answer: 0.135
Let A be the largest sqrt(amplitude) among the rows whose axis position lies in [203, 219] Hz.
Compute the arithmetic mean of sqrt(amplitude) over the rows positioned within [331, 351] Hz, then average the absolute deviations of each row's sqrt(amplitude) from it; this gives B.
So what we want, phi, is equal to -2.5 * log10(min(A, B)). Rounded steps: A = 2.32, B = 0.026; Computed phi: 3.97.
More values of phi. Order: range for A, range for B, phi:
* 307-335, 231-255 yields 3.75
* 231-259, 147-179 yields 3.94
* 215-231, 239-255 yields 3.64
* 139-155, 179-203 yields 4.56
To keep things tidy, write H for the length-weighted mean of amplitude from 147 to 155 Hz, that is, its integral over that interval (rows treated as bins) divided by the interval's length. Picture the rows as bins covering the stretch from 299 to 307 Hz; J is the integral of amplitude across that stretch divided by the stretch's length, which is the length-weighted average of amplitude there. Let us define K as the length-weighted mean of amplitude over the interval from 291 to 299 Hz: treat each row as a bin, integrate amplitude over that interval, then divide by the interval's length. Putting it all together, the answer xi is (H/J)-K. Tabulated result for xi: -4.1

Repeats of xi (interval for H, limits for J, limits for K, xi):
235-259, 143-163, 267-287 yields -2.2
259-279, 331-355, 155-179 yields -4.4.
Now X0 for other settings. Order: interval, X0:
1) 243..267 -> 5.07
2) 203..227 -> 5.29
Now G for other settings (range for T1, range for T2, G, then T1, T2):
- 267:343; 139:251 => 0.085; 0.38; 0.18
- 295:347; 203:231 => 0.105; 0.22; 0.15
